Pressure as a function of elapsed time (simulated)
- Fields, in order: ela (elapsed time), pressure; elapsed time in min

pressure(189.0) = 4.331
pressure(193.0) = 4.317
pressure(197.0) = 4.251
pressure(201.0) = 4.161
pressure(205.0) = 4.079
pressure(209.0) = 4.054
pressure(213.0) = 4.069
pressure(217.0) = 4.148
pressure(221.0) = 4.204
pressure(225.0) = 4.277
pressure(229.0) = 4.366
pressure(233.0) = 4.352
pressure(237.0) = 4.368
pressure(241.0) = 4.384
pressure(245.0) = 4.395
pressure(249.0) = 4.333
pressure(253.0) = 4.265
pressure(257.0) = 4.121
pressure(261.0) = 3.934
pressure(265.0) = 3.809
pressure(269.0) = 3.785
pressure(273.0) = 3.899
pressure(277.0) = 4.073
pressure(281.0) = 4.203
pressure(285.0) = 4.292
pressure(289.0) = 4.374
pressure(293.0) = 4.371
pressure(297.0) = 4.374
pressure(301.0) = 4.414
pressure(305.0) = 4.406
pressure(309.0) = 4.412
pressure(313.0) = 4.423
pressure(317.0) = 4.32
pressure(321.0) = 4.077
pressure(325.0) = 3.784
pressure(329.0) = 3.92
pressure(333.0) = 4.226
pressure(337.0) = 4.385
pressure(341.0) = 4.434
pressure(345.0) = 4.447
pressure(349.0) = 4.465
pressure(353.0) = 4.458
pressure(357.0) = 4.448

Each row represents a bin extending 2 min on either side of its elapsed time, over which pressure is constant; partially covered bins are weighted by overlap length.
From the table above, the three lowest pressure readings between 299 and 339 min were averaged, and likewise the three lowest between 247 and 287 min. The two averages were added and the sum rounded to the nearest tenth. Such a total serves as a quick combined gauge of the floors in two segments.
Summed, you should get 7.8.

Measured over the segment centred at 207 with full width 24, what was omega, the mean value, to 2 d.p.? 4.13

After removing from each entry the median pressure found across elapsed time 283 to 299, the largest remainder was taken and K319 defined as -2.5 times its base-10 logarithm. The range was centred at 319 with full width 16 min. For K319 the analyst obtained 3.2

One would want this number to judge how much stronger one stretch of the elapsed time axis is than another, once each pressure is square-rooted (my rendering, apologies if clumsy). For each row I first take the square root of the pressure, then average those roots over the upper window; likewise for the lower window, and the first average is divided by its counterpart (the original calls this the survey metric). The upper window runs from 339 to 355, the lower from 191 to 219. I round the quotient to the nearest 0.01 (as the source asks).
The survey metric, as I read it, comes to 1.04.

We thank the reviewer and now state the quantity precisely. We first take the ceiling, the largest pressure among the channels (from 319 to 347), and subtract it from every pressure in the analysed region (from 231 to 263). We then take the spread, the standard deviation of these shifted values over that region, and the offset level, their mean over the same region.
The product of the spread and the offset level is -0.03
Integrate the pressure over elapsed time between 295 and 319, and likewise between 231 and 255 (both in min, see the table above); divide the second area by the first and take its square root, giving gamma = 1.00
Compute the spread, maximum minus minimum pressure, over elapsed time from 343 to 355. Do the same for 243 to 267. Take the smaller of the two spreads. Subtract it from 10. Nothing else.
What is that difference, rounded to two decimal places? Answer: 9.98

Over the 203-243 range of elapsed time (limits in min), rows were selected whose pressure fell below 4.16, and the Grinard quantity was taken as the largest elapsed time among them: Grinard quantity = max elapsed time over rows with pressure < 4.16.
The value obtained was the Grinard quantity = 217.0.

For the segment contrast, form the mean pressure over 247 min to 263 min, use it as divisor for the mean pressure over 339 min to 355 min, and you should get 1.07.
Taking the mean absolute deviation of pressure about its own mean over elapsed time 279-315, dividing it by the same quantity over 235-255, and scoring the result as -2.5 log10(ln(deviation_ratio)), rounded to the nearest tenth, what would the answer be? 1.5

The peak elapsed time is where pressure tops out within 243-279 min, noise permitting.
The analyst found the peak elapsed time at 245.0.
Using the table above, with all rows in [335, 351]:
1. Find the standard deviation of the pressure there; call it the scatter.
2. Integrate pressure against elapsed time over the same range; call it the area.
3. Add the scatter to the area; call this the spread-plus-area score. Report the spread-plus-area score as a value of 71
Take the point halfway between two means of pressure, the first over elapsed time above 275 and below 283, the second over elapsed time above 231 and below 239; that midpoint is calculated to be 4.25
